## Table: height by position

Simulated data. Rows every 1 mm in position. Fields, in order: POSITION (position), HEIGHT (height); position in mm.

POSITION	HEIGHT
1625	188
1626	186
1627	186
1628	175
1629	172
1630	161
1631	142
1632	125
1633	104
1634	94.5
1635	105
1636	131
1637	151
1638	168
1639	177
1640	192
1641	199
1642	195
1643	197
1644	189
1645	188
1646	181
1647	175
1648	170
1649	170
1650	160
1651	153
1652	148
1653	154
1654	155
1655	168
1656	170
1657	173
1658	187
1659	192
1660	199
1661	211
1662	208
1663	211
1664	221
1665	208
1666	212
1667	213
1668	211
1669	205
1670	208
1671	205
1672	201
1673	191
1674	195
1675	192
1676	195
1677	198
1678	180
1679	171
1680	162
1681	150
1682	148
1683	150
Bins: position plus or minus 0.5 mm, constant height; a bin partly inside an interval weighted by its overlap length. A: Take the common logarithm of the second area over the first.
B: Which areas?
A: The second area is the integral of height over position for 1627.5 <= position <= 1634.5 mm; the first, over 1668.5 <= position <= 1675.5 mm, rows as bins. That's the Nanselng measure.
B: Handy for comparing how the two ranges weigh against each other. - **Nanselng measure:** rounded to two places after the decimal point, -0.16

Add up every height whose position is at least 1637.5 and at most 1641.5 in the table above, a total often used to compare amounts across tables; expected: 736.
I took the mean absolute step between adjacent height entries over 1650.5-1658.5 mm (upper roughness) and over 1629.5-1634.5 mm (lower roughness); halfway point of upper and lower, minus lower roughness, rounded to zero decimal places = -5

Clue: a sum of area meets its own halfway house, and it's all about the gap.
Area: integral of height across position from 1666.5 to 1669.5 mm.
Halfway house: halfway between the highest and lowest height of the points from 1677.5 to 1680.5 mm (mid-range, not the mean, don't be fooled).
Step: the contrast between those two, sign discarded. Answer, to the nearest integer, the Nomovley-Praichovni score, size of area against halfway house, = 458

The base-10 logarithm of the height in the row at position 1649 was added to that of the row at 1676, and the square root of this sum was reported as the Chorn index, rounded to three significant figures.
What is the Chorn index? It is 2.13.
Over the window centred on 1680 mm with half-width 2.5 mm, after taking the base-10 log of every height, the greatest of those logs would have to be 2.26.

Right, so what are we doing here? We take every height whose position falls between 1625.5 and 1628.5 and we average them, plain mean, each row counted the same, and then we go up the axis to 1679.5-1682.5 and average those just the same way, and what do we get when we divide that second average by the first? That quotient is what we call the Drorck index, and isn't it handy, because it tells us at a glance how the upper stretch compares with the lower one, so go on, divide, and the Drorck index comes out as 0.8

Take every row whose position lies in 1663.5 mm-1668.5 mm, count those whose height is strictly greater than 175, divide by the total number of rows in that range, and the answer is 1.0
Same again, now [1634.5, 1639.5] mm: 0.2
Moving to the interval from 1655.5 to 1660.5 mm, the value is 0.6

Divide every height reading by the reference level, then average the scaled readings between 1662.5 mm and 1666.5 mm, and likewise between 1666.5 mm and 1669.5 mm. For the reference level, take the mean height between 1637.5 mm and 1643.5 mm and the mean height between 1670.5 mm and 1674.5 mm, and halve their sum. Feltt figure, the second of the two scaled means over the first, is 0.98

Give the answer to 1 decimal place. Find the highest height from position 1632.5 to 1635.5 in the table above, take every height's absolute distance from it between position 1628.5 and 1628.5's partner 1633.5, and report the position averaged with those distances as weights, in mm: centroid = 1630.1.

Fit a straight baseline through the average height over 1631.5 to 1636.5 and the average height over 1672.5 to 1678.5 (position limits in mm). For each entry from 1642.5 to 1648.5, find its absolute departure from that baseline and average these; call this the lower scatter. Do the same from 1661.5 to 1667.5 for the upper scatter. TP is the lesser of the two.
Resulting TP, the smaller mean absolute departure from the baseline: 42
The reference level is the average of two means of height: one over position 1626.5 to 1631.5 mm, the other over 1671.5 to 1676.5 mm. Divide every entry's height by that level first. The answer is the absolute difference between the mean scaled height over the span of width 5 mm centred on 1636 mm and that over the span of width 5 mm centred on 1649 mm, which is 0.197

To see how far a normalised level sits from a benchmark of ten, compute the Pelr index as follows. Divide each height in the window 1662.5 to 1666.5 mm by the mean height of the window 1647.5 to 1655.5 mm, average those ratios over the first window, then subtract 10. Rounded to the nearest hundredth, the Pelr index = -8.67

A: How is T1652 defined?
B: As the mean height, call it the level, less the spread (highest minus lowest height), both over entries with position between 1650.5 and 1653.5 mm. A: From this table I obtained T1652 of 146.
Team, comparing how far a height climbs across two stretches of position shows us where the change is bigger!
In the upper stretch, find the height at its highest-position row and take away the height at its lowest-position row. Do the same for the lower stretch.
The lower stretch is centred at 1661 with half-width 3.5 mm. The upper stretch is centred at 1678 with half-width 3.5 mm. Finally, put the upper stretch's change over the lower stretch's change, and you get -1.2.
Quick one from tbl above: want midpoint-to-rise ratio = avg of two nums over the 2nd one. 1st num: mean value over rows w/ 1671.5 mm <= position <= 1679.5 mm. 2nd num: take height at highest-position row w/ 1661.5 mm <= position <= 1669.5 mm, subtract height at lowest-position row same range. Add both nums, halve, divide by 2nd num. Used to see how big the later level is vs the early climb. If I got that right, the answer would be -31.2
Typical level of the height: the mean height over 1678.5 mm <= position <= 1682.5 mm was 158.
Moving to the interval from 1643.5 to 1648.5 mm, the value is 181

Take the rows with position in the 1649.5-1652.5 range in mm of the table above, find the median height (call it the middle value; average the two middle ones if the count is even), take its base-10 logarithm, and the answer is 2.18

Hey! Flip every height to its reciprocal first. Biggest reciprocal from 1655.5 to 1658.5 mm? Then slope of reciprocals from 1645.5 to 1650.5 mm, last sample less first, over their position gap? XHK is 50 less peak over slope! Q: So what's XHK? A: 18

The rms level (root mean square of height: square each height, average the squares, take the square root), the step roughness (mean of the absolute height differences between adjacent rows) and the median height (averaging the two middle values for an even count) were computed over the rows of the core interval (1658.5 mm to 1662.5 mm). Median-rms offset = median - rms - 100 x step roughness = -732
